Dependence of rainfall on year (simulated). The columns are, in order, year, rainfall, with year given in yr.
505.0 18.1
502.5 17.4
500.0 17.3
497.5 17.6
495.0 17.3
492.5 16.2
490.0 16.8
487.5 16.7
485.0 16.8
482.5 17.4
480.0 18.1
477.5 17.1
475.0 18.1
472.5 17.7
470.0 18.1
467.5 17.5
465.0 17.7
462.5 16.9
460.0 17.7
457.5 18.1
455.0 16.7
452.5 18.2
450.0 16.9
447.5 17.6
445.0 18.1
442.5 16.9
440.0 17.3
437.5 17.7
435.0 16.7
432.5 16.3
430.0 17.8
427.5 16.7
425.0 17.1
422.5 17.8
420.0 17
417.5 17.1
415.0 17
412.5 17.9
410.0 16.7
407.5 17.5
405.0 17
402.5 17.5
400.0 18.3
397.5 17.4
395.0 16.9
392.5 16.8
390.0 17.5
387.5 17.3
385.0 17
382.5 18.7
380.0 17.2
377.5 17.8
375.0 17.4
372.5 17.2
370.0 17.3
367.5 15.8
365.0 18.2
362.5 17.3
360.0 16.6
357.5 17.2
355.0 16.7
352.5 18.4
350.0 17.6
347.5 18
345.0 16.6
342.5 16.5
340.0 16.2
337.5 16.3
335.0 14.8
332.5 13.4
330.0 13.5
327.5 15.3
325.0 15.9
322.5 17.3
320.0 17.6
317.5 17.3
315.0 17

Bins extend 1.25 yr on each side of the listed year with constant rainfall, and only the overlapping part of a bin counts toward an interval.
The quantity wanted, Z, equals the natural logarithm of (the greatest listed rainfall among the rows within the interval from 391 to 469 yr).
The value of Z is 2.907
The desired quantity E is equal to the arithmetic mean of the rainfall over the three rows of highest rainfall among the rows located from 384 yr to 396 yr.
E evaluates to 17.3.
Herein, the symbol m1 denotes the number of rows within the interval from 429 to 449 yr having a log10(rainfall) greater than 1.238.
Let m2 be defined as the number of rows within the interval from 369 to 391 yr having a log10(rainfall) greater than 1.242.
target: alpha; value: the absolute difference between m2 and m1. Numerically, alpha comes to 2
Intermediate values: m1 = 5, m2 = 3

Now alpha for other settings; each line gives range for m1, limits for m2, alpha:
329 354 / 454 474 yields 3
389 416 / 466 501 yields 0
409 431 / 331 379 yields 2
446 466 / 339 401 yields 3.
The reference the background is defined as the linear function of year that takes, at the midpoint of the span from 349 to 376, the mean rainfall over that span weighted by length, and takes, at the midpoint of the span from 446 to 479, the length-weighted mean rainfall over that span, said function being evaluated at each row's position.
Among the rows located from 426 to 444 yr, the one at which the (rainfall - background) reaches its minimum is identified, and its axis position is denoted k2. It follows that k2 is 432.5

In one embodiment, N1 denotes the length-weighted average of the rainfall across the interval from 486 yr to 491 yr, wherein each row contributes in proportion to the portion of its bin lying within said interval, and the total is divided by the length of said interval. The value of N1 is 16.75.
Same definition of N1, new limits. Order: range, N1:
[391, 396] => 16.88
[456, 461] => 17.85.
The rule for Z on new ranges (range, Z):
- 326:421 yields 2.929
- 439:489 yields 2.901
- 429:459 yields 2.901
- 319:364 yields 2.912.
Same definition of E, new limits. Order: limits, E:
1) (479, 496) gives 17.6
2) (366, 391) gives 18.0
